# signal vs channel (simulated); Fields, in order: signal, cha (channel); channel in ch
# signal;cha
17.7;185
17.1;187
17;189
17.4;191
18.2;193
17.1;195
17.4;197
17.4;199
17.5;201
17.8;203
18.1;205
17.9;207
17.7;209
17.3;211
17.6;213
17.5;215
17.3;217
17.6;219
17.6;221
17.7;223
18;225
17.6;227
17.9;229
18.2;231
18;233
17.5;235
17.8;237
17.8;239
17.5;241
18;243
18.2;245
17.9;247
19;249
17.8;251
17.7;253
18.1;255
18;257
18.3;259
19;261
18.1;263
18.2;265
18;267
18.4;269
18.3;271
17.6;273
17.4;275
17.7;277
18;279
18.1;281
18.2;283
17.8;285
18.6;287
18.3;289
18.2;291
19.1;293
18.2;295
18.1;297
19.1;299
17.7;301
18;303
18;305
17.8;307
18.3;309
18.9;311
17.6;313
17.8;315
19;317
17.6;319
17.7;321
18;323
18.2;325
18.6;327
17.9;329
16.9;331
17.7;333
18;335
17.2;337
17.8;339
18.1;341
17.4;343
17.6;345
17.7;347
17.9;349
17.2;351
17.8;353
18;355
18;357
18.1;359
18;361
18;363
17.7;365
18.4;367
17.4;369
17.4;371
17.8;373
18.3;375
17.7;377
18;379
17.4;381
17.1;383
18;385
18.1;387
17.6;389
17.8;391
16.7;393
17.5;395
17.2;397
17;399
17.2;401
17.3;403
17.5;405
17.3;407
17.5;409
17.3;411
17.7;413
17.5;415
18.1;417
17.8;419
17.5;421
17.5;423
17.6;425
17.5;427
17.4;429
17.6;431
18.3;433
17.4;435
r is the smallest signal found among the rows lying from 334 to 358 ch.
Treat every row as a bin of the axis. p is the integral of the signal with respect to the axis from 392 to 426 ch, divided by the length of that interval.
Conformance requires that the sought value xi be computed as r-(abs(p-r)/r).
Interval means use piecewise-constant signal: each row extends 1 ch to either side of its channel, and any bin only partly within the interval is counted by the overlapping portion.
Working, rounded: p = 17.4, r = 17.2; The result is 17.2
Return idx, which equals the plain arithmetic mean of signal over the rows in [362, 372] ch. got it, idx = 17.8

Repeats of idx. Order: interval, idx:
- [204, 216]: 17.7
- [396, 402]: 17.1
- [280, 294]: 18.3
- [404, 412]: 17.4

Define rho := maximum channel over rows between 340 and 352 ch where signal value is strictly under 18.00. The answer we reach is 351 ch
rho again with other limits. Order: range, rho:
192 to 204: 203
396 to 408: 407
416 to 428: 427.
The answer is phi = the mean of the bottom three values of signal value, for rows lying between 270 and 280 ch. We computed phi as 17.6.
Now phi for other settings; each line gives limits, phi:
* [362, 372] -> 17.5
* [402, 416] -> 17.3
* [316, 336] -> 17.4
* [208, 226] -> 17.4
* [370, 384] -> 17.3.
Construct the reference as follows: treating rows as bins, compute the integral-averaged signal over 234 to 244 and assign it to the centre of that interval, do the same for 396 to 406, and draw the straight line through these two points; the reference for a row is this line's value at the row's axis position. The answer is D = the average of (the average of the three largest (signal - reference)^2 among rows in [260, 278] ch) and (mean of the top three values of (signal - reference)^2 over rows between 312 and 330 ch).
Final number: 1.2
